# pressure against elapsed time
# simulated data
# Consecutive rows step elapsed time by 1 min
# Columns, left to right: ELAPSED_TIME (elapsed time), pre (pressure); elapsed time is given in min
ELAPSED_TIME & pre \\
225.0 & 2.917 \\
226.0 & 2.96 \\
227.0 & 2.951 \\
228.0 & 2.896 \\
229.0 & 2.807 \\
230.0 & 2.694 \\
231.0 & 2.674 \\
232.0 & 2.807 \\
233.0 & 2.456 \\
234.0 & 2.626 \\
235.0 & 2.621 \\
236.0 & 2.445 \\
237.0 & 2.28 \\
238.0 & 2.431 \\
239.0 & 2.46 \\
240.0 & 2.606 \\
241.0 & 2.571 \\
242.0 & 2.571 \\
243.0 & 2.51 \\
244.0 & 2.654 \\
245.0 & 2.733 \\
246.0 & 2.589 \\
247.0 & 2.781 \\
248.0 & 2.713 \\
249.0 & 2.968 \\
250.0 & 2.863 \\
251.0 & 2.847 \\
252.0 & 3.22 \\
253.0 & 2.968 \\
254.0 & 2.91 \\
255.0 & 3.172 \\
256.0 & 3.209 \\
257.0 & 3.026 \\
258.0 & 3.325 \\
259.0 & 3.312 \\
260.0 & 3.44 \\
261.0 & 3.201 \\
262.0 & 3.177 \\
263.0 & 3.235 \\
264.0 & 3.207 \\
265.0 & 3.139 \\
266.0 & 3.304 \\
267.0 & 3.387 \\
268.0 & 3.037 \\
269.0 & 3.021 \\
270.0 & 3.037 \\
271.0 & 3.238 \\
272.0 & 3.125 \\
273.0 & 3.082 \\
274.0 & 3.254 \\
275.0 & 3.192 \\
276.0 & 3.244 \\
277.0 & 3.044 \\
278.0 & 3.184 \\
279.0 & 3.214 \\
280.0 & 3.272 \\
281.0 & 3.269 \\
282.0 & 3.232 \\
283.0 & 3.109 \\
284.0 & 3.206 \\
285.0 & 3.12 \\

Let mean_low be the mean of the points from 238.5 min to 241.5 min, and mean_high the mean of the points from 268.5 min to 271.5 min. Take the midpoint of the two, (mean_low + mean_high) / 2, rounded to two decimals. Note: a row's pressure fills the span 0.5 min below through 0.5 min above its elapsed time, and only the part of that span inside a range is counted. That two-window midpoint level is 2.82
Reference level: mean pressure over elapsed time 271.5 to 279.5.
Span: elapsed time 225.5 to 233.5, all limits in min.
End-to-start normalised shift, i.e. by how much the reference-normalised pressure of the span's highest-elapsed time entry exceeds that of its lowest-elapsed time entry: -0.16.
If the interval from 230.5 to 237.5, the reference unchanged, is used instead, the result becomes -0.12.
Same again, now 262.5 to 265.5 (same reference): -0.03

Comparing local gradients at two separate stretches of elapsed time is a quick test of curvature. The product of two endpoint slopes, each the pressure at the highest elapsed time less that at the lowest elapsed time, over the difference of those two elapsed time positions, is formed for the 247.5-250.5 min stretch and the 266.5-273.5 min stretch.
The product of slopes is -0.0038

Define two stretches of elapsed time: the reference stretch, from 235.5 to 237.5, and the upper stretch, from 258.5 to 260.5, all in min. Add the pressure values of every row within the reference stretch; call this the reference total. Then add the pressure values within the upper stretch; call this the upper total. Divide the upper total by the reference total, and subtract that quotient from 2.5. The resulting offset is 1.07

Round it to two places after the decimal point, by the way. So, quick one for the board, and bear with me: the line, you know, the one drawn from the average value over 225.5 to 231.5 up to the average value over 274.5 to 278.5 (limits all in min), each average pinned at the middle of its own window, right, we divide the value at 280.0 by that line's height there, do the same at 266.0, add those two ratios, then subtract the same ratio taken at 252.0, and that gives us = 1.02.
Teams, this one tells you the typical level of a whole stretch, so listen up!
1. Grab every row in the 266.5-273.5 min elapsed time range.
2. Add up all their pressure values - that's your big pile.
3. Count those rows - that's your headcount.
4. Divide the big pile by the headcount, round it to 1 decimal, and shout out 3.1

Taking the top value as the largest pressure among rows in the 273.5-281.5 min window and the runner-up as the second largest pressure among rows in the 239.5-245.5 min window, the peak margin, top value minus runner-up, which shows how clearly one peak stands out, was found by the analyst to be 0.6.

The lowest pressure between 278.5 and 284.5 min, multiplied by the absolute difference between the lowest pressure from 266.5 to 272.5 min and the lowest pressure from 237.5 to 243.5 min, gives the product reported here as 1.8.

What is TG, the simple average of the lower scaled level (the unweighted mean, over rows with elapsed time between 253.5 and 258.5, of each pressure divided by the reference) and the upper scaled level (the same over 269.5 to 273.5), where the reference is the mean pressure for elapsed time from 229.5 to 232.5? 1.15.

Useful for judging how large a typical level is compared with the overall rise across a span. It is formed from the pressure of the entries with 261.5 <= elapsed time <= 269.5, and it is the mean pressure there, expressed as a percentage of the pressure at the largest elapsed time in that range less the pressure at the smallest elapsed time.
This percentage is -2044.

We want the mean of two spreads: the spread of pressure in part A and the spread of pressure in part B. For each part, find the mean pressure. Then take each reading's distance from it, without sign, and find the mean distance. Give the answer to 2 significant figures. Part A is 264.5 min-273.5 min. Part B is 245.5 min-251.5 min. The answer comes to 0.10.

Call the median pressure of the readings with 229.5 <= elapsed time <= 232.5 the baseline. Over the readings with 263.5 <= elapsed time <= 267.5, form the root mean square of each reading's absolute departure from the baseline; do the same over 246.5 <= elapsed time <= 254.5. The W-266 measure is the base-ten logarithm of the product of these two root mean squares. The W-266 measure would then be -0.83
